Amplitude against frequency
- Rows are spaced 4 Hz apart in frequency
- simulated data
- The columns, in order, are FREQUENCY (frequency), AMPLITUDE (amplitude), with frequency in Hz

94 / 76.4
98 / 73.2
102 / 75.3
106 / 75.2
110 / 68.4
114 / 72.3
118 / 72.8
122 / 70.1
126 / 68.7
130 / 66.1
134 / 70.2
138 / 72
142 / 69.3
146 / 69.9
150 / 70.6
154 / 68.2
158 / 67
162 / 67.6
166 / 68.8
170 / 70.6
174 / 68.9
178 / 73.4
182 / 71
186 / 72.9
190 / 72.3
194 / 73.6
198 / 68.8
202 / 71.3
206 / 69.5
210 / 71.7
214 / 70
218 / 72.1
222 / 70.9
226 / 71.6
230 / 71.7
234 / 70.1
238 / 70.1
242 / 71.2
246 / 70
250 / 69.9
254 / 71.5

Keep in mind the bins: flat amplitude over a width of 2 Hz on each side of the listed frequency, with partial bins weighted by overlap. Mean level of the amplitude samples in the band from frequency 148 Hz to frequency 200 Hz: 70.3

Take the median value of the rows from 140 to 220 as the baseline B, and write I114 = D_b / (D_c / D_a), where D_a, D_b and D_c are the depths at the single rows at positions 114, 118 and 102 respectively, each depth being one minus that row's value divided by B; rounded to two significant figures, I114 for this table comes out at -0.014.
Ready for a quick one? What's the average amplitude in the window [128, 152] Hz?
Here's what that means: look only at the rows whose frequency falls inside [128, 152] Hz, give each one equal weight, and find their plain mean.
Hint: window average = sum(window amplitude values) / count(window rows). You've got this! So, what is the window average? 69.7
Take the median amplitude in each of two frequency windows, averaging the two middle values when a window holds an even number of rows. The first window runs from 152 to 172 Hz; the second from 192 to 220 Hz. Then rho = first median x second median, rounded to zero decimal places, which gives 4863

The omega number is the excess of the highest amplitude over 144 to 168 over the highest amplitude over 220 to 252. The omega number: -1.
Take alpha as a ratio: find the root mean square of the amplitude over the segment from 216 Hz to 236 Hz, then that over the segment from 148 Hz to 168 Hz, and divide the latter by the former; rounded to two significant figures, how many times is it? 0.96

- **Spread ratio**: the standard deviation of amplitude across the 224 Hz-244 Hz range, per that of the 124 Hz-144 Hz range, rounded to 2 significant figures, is 0.37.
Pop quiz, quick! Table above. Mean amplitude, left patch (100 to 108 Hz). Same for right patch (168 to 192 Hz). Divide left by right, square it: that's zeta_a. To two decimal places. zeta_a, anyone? 1.11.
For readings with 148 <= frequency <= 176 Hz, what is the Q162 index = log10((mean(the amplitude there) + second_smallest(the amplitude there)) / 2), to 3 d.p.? 1.834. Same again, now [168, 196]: 1.853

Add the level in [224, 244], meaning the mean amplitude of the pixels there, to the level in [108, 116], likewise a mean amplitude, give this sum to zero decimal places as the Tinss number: 141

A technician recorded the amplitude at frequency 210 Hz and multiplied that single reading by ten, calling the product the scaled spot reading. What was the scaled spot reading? 717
